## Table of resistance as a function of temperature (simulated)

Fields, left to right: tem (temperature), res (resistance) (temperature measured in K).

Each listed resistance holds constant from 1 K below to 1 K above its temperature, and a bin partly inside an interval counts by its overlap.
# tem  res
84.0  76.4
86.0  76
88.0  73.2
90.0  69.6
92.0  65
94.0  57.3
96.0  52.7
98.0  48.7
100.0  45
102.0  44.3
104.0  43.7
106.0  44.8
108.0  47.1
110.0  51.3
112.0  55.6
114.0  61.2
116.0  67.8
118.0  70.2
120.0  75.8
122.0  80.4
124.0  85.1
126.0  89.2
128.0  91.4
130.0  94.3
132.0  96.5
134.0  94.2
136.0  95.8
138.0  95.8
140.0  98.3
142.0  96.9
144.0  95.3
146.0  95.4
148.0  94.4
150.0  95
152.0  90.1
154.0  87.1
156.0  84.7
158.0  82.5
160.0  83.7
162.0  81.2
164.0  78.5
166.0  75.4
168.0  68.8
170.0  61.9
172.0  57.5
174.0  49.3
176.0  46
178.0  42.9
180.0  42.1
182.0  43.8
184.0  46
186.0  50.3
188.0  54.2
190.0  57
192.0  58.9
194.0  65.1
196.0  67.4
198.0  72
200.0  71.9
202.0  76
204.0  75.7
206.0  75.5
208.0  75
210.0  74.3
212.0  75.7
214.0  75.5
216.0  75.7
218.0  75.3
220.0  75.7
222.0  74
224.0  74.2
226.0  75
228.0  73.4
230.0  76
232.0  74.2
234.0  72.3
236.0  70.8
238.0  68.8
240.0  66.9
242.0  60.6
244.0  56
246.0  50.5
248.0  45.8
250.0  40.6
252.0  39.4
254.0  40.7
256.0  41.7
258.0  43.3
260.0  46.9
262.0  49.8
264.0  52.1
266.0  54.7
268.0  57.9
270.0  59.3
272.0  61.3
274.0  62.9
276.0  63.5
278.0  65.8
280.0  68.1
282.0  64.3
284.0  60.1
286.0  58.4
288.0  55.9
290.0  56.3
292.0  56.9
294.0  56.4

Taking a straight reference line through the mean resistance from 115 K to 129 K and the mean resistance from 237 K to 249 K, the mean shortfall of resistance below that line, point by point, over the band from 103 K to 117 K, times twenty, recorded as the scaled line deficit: 582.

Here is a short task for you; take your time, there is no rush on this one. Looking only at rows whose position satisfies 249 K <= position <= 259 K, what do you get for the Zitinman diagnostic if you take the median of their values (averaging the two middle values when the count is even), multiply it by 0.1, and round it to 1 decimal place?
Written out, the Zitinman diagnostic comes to 4.1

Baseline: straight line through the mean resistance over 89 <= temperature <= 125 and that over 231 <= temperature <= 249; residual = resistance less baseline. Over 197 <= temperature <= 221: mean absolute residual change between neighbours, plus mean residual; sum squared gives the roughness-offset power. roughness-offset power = 186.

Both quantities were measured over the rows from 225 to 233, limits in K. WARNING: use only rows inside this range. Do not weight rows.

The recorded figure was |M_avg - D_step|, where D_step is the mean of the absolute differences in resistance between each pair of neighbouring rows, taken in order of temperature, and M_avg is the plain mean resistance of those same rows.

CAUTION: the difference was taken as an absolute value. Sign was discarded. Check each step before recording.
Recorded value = 73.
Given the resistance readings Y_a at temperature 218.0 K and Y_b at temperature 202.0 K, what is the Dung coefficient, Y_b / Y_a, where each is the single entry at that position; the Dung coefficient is 1.0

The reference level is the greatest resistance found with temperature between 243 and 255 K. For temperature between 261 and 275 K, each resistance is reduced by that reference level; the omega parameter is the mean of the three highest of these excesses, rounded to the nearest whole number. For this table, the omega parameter 5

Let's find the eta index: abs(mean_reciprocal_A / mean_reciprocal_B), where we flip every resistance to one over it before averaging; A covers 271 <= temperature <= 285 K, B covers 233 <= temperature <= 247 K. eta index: 0.99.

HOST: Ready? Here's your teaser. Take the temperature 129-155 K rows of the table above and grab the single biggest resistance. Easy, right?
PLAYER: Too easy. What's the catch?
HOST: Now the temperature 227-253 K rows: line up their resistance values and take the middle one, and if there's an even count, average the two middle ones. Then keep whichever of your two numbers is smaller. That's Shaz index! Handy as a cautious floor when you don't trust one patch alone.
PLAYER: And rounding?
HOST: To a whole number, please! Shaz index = 67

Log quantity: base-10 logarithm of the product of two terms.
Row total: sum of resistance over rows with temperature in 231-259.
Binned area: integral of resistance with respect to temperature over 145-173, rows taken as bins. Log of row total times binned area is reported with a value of 6.24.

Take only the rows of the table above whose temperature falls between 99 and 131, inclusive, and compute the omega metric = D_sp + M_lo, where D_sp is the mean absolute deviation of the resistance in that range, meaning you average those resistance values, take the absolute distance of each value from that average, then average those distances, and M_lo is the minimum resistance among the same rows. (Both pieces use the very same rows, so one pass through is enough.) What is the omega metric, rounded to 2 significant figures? 60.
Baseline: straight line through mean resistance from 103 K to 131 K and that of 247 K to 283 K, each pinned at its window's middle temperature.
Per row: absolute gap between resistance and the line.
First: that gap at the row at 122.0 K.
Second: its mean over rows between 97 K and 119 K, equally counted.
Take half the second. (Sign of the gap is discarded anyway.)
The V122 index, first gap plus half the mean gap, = 21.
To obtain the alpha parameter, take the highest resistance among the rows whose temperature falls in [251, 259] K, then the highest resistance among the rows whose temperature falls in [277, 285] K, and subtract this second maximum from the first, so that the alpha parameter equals -25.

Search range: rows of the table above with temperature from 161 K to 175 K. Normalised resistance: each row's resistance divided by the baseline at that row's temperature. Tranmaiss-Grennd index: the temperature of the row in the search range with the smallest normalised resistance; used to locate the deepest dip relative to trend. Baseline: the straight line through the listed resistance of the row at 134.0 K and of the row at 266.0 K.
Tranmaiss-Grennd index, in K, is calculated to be 174.0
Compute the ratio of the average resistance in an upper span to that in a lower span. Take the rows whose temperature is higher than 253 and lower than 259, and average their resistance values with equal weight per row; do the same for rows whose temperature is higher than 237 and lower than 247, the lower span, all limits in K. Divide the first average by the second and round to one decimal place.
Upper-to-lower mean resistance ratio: 0.7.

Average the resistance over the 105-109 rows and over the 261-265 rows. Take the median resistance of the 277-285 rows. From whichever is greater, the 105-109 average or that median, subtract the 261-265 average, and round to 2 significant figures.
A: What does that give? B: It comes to 14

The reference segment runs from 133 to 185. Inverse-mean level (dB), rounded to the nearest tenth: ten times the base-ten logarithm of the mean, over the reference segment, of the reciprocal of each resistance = -18.4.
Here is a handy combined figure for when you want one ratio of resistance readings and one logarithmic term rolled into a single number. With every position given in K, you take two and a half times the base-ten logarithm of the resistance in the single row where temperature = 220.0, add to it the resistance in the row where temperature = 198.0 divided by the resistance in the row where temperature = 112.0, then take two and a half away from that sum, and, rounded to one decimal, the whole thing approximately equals 3.5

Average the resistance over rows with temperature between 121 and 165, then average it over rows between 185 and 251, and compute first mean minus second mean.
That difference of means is 23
